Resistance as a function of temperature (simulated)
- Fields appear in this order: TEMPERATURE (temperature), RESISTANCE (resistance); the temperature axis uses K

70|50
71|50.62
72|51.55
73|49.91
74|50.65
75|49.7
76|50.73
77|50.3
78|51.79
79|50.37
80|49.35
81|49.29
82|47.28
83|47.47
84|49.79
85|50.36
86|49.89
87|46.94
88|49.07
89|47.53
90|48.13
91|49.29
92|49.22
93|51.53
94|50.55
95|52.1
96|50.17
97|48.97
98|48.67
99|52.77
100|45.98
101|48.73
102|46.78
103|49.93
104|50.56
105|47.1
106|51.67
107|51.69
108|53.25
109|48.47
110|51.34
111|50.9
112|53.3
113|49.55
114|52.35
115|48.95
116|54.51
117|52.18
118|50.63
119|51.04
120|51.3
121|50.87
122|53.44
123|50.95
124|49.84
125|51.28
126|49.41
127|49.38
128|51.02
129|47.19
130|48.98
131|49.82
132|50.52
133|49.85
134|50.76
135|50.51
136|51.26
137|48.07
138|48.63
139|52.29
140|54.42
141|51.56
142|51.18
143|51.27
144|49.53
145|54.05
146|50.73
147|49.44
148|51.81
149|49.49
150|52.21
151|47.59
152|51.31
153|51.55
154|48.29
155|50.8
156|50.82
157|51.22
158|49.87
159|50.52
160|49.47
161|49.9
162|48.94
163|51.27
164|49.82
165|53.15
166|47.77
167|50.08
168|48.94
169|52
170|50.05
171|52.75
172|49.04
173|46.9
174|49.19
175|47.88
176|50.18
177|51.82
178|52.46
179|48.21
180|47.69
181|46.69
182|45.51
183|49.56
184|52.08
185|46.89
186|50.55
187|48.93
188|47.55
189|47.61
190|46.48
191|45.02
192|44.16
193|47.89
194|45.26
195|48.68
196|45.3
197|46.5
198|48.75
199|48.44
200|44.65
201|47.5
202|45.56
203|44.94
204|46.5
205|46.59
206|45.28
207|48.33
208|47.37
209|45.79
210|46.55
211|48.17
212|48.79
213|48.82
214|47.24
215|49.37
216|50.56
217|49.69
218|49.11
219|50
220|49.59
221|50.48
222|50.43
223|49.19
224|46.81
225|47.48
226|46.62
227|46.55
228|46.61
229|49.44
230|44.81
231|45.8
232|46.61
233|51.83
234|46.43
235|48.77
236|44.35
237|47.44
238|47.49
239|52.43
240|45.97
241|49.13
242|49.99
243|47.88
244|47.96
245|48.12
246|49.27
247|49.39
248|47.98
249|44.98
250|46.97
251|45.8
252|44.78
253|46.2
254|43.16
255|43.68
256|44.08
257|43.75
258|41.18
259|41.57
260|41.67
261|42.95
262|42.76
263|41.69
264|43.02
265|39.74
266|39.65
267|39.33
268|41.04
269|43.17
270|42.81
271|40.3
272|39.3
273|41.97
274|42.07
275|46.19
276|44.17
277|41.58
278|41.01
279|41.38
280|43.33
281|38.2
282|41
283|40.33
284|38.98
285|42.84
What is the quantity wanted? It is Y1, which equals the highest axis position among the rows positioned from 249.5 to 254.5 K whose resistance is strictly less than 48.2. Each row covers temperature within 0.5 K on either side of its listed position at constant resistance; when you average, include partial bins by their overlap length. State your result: 254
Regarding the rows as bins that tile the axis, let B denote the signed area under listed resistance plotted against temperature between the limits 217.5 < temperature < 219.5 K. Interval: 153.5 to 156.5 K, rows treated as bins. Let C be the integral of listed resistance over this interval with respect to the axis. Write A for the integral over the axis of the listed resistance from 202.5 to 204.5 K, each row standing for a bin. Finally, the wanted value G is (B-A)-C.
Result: -142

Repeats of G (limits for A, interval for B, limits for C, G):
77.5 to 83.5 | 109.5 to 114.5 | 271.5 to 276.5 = -252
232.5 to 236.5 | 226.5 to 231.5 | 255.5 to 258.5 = -87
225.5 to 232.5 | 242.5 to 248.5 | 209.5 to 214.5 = -275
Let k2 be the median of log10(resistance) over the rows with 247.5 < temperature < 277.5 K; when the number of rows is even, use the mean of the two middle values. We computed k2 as 1.63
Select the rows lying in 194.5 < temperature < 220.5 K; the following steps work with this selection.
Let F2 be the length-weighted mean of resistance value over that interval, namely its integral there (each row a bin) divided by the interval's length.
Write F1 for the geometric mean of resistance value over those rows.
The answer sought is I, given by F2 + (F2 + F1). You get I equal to 143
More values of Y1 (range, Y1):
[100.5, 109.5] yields 105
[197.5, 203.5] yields 203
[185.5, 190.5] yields 190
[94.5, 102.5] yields 102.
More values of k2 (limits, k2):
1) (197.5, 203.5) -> 1.67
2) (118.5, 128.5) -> 1.71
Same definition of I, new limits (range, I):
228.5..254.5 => 142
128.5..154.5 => 151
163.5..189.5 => 148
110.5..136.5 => 152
